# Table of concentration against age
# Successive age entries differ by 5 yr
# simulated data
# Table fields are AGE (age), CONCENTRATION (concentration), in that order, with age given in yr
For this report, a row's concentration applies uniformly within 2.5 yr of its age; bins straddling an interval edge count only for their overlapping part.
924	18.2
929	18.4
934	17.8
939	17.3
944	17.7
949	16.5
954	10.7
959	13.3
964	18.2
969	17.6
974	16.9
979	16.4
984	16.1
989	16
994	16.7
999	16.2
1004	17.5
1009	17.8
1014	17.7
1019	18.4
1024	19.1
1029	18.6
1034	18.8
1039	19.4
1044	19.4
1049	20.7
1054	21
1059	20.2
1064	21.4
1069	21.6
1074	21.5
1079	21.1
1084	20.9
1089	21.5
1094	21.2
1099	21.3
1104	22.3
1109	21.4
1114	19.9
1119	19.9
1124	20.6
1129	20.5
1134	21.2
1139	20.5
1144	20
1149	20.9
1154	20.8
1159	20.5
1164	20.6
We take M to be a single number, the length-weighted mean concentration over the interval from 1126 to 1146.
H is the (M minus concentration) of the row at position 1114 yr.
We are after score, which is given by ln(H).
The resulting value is -0.4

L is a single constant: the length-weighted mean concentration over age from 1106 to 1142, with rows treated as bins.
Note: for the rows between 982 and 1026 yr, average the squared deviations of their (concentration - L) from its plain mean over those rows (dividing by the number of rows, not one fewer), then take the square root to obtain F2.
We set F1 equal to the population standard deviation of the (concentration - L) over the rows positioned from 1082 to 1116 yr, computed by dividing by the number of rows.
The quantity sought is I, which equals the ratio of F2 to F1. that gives 1.5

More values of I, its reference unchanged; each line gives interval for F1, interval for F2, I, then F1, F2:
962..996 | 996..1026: 1.2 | 0.75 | 0.89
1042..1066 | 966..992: 0.9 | 0.69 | 0.59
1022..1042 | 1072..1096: 0.8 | 0.30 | 0.23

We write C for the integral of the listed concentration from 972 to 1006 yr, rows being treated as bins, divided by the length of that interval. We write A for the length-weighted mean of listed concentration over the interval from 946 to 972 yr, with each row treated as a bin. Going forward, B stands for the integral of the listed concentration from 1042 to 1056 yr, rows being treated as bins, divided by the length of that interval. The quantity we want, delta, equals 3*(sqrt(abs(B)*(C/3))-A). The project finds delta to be -14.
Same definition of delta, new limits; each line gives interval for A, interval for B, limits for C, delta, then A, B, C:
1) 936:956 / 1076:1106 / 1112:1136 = -11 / 15.7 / 21.4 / 20.4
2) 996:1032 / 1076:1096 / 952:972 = -23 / 17.9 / 21.2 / 15.1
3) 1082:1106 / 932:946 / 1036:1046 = -32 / 21.4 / 17.6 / 19.4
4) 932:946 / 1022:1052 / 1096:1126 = -18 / 17.6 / 19.4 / 20.9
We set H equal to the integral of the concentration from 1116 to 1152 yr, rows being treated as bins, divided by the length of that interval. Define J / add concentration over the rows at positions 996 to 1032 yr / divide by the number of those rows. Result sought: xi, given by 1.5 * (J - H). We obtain -4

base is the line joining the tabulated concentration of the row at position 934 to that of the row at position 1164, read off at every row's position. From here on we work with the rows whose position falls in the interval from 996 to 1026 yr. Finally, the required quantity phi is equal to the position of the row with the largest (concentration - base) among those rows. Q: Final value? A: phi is 1024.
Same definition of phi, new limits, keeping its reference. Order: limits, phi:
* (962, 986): 964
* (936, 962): 944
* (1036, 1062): 1054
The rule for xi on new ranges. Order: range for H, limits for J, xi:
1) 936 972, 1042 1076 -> 7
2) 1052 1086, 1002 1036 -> -4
